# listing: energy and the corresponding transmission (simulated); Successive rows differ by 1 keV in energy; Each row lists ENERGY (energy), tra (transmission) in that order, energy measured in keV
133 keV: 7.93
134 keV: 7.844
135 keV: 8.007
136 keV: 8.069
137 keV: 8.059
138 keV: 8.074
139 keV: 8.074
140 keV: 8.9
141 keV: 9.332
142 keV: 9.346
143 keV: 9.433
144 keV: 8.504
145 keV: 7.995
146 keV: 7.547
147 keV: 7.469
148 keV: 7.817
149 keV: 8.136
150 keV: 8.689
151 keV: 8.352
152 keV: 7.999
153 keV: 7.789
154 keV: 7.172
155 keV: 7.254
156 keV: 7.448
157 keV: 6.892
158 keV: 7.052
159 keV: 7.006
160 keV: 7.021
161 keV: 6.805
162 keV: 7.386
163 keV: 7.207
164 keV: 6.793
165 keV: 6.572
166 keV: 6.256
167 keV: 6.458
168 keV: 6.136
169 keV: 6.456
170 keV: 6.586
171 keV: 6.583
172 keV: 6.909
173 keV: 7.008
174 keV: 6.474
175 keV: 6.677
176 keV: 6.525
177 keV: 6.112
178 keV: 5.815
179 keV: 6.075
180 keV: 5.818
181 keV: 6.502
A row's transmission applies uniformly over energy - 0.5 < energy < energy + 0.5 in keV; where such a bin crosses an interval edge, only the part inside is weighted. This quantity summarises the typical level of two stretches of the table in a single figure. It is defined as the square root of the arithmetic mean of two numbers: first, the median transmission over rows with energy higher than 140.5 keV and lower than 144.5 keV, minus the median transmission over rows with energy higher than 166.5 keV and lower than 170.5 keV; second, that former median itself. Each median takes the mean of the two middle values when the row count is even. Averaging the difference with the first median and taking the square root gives 2.5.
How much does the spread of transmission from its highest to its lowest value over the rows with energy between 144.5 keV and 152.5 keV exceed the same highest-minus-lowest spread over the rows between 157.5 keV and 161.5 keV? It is 1.0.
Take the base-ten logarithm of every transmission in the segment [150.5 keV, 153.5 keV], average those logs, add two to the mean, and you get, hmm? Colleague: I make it 2.91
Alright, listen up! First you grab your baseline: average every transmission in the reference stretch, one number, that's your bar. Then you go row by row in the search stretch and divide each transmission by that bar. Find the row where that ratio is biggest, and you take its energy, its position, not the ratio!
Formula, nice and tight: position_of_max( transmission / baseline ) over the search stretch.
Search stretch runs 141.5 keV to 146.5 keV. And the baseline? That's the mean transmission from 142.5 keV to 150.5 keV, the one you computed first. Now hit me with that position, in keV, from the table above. 143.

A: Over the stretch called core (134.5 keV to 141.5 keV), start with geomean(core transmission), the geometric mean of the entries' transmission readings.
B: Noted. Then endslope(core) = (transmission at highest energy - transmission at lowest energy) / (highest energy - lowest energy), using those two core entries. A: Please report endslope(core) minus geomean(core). -8.1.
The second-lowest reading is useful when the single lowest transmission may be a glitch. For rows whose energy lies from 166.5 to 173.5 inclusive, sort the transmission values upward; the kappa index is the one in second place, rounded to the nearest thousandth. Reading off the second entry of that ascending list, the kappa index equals 6.456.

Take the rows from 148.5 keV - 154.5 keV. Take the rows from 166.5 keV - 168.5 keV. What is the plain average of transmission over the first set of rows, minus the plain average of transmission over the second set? 1.7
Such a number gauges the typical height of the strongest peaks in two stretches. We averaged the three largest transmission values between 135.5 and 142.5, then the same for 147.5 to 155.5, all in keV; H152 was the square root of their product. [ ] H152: 8.8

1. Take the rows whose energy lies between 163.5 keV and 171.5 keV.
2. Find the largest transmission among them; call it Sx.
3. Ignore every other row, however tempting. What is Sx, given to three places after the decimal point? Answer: 6.793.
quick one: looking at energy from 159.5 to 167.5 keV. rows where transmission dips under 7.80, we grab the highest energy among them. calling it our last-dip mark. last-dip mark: 167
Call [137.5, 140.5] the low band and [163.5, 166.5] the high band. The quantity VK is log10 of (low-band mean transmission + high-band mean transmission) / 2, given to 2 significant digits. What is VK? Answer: 0.87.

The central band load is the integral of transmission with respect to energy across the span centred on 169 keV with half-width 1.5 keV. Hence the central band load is 19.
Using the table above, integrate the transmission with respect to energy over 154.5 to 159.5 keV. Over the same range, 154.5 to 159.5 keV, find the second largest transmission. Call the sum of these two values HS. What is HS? 43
